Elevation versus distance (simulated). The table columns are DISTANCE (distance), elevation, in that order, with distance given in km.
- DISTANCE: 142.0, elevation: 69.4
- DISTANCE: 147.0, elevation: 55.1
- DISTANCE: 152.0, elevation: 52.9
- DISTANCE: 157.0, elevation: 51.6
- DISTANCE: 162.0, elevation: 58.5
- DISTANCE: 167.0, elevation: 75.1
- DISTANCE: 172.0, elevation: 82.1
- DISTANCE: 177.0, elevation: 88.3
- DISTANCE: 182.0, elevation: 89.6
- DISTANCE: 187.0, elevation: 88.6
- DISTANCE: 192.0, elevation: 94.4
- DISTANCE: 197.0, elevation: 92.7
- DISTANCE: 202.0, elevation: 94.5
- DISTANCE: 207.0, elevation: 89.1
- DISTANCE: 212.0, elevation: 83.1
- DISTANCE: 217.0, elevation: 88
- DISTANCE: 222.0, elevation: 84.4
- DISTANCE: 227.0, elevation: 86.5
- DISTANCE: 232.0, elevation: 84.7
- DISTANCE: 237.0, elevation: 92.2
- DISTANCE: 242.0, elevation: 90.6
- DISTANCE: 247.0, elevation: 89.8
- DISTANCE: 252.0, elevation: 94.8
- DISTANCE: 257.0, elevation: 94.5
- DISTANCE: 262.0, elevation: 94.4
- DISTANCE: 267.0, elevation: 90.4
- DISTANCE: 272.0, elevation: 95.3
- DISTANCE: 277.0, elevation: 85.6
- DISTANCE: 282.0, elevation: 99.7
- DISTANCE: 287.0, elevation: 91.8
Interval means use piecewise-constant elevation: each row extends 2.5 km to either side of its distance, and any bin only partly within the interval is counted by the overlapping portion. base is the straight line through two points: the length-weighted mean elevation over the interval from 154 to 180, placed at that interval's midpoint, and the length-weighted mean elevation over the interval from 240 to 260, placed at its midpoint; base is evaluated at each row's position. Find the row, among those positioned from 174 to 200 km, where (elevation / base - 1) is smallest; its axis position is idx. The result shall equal 187.0 km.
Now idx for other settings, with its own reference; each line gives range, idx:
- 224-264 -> 232.0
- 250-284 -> 277.0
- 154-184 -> 157.0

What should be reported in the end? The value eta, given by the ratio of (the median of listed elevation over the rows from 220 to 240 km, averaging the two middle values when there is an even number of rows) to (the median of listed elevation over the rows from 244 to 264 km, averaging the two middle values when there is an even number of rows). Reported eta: 0.91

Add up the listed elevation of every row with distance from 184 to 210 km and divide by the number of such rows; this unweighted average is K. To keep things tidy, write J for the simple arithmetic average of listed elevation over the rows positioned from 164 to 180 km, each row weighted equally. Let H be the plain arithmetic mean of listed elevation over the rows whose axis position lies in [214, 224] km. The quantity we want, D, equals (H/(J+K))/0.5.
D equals 0.99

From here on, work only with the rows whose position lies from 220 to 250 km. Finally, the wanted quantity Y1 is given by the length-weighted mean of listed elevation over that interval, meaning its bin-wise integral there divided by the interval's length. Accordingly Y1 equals 88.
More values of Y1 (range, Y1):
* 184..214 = 91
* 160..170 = 68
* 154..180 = 71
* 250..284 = 93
